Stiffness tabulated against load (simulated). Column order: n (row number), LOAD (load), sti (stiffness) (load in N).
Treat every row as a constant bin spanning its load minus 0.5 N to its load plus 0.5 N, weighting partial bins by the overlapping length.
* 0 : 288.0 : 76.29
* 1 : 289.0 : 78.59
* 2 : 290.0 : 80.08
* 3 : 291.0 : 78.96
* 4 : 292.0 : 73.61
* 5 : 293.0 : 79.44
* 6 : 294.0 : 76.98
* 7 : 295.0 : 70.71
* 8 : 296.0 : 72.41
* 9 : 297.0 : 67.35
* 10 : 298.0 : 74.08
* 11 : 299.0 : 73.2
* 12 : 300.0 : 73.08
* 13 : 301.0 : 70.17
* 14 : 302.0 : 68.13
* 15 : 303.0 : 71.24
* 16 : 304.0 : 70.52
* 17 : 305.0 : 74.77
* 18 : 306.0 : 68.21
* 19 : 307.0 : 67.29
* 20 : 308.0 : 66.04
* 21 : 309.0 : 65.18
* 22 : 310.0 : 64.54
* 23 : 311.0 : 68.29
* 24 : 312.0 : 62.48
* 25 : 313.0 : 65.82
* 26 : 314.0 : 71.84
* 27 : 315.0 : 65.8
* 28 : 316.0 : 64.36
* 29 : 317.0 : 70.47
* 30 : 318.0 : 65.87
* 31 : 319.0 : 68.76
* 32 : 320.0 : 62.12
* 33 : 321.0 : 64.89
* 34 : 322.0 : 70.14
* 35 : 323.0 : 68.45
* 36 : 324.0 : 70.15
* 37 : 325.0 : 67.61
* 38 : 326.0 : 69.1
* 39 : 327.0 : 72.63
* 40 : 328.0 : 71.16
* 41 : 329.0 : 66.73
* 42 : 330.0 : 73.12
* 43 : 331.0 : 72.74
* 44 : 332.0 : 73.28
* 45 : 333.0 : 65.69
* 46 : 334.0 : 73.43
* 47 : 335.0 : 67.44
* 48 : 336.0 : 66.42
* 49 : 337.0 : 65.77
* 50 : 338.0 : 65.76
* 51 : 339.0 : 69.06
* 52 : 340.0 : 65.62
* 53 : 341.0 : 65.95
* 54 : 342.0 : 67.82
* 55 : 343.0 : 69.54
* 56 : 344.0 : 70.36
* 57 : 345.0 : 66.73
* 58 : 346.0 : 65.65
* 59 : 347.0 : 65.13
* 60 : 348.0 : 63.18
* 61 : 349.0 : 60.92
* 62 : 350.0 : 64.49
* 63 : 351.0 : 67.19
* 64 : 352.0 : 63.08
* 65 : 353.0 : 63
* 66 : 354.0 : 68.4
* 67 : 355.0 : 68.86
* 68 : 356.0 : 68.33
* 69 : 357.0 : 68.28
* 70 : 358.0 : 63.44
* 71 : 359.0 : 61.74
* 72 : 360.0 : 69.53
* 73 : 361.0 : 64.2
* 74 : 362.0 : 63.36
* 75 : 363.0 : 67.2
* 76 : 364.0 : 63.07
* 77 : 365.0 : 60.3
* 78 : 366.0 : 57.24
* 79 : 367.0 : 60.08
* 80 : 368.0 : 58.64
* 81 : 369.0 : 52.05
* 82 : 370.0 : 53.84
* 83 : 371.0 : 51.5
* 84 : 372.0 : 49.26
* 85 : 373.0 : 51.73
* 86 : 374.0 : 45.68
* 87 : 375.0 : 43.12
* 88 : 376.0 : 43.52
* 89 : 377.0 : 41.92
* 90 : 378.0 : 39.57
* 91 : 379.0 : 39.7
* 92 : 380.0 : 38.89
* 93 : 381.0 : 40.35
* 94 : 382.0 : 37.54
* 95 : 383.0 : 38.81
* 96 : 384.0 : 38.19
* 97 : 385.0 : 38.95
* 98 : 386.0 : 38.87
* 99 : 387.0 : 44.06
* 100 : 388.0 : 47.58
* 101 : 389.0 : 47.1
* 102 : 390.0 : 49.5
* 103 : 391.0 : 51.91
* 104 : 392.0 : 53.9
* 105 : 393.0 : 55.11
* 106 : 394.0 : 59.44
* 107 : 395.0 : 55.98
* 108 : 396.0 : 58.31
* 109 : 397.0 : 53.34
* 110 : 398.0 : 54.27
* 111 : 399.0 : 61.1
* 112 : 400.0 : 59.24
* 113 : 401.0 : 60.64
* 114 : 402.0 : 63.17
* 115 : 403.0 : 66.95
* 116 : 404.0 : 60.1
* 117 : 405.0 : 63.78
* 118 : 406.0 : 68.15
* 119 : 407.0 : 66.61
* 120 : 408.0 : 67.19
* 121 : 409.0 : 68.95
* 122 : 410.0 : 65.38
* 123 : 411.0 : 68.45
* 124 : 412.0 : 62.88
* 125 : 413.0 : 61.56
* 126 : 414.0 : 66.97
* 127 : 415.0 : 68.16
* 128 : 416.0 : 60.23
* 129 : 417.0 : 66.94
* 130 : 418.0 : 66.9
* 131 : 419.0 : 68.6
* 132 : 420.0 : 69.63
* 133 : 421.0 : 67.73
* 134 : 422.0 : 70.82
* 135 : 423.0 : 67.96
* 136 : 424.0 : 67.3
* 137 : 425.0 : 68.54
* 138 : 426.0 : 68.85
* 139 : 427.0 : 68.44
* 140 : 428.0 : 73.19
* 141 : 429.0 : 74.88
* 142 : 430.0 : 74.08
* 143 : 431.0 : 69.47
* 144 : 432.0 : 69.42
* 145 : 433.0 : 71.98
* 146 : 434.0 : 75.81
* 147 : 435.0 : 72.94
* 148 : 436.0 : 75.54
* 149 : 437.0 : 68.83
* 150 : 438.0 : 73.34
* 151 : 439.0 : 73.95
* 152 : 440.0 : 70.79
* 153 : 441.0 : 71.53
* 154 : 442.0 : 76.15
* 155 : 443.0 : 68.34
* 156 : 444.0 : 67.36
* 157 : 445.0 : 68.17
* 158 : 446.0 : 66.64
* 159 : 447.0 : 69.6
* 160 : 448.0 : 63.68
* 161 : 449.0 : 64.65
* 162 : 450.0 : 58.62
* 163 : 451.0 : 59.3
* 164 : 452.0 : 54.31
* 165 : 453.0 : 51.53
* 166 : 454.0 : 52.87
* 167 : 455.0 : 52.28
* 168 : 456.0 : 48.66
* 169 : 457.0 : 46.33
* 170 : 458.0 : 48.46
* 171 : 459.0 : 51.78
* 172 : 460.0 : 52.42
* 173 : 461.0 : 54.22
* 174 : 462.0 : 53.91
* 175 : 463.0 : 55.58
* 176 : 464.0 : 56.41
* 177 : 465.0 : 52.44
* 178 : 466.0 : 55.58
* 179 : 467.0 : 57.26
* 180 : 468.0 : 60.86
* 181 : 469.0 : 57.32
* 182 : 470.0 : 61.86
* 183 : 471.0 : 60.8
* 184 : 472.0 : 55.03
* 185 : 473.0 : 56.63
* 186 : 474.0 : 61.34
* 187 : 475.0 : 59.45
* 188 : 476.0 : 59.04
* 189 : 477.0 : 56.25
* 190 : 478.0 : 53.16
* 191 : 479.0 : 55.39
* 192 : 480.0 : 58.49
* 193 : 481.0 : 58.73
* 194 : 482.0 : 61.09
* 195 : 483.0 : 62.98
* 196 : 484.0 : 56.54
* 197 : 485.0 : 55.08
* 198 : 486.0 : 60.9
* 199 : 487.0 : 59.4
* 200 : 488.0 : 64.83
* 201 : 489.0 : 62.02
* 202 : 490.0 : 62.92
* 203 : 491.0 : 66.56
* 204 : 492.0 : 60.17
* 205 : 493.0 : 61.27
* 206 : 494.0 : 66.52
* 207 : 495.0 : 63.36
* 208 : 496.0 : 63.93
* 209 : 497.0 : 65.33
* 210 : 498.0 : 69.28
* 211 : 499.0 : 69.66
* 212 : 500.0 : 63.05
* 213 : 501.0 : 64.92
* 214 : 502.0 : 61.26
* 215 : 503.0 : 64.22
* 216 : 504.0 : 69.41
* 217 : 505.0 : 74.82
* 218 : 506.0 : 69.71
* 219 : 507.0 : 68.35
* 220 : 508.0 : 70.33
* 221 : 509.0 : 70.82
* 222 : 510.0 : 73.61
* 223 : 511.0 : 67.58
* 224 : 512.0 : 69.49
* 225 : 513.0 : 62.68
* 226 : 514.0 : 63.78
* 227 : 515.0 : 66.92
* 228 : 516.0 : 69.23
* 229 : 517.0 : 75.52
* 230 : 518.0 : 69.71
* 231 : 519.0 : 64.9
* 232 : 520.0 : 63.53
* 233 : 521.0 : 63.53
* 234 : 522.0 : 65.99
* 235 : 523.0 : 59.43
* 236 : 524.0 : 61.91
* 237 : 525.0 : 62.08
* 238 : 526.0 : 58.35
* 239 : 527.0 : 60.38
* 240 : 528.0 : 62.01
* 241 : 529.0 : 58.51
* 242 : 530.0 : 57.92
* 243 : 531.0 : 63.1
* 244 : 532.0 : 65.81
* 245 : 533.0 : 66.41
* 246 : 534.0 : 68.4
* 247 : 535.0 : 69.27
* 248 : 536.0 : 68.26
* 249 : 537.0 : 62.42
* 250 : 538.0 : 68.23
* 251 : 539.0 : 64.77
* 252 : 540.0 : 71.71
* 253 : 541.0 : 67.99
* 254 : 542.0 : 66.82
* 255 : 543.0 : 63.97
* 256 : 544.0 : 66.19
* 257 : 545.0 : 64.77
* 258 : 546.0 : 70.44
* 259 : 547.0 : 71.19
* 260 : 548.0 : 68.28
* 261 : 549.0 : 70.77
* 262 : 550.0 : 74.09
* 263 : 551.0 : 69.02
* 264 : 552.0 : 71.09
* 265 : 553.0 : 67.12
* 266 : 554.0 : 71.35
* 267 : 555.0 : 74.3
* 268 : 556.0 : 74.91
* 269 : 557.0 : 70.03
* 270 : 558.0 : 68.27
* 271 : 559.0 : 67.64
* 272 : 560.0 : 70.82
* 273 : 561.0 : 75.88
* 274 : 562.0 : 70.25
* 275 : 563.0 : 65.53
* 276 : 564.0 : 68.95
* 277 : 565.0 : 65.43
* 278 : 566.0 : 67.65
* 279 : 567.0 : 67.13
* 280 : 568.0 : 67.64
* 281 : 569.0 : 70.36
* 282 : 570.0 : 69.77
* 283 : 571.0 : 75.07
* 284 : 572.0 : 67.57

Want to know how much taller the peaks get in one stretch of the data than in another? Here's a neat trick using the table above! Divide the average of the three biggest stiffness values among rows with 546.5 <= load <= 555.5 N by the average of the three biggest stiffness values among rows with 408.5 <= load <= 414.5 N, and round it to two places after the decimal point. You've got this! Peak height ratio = 1.08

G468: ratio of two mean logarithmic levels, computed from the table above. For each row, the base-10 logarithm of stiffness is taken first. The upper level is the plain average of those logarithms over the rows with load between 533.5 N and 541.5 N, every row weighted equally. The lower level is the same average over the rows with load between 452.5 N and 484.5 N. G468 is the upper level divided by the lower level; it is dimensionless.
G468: 1.05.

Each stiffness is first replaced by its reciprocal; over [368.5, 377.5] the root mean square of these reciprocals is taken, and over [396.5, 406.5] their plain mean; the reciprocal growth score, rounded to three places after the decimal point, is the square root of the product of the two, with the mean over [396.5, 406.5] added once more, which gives 0.035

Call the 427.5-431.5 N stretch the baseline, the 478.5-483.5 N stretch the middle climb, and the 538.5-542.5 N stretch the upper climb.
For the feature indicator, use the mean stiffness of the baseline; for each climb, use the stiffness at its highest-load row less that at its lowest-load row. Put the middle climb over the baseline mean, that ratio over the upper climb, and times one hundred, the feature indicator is 5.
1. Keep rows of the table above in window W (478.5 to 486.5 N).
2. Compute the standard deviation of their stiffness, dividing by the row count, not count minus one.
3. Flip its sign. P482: -2.7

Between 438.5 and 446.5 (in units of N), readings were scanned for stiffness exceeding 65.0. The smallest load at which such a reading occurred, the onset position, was 439.0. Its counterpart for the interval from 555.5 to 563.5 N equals 556.0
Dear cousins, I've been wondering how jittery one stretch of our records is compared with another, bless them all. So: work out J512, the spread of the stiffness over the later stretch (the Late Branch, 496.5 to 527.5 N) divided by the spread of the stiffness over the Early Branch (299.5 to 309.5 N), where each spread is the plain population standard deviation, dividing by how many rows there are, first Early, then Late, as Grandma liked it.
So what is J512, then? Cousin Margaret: 1.5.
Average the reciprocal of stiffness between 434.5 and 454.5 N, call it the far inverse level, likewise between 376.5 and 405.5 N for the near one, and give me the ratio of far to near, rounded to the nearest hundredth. 0.74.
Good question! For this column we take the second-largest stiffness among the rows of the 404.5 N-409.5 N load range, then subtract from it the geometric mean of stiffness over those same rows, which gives 1.2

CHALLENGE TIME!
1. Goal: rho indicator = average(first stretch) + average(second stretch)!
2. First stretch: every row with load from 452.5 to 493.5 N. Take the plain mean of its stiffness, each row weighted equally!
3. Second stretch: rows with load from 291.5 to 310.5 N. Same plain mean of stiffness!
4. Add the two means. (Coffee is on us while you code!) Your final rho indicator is 128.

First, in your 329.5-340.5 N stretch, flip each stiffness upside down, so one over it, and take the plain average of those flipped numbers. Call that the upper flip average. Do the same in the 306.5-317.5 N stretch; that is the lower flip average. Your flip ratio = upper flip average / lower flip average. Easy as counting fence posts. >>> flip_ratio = 0.97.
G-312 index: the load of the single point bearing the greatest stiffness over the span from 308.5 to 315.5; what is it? 314.0 N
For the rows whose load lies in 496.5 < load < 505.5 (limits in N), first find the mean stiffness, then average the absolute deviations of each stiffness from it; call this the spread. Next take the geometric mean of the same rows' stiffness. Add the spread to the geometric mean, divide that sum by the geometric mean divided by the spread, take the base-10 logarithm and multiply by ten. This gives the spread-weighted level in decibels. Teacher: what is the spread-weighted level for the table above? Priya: 5.63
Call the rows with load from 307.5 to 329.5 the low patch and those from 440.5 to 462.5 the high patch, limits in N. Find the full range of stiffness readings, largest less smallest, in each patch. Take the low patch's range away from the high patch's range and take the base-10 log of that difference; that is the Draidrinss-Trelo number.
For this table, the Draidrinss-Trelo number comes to 1.3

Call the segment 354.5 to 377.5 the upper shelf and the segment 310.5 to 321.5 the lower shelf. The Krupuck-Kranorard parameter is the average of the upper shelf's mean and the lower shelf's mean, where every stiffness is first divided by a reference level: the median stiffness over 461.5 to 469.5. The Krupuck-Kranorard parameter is 1.11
